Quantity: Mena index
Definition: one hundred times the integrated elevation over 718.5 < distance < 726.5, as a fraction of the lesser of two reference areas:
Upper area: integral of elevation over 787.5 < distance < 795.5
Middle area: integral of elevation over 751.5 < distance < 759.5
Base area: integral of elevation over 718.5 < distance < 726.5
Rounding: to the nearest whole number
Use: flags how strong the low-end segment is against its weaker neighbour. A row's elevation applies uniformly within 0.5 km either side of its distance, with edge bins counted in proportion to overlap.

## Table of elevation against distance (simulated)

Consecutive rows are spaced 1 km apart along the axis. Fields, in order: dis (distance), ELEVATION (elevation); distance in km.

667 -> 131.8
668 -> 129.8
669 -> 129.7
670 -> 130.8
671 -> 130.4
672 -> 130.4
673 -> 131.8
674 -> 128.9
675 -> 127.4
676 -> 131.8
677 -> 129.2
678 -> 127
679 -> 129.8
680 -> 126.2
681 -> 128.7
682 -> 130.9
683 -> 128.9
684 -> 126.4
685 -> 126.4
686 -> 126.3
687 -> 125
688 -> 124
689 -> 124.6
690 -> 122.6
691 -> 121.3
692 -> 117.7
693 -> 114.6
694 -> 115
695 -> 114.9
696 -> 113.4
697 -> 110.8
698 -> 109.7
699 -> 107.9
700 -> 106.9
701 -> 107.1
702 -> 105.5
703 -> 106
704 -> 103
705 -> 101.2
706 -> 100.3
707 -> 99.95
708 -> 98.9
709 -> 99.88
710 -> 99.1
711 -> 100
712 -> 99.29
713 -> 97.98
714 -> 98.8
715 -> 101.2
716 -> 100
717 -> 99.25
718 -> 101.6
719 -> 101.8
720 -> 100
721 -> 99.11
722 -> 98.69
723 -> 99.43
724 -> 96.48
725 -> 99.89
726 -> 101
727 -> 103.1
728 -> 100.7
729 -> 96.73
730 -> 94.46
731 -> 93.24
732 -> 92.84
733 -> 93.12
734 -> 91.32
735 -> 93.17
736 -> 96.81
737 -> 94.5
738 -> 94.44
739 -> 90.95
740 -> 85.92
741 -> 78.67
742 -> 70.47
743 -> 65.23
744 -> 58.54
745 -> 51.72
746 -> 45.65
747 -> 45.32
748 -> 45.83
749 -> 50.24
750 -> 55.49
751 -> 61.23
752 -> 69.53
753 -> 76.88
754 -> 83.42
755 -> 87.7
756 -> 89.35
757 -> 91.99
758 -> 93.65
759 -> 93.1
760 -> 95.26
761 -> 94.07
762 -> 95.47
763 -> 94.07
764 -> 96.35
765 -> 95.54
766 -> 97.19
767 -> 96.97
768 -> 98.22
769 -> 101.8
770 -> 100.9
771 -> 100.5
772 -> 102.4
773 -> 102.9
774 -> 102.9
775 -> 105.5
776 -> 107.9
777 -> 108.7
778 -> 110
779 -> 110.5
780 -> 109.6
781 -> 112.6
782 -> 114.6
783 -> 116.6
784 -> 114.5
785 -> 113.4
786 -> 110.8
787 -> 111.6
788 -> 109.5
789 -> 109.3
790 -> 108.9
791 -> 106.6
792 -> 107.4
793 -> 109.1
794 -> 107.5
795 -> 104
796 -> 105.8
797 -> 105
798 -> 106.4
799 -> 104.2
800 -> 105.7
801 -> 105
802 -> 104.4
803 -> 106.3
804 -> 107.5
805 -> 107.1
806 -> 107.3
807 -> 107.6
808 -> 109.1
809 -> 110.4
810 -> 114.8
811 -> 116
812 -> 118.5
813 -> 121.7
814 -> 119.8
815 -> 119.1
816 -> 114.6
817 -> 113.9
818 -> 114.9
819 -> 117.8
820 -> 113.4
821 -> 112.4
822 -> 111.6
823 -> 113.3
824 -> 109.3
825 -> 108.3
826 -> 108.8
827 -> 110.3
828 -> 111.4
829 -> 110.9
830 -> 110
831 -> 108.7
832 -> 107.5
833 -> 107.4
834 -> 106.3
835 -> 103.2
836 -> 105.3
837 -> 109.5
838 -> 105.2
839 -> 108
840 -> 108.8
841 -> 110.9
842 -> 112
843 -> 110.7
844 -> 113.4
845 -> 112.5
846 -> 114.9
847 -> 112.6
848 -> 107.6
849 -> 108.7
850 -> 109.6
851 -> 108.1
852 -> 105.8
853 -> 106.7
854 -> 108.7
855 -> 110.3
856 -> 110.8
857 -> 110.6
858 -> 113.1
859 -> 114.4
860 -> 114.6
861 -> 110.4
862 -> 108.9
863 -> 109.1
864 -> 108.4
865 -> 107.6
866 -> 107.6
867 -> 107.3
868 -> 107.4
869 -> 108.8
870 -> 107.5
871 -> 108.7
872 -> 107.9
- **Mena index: 116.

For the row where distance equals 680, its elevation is 126.2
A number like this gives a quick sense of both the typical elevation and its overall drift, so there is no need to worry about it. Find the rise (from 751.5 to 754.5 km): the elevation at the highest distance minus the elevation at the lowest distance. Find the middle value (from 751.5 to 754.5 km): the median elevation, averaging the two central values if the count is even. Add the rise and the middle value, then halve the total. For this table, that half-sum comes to 45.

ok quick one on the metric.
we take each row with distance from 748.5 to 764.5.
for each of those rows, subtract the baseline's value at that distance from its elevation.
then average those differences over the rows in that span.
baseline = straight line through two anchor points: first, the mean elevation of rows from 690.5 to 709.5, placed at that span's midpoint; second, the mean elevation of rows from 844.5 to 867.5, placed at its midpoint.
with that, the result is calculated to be -26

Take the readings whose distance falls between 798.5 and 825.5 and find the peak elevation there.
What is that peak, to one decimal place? 121.7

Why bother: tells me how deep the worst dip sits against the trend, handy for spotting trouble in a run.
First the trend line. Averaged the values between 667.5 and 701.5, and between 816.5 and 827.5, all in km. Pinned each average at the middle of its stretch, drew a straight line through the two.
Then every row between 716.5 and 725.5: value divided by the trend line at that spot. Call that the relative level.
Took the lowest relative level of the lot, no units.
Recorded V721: 0.80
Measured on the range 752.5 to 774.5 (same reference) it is 0.65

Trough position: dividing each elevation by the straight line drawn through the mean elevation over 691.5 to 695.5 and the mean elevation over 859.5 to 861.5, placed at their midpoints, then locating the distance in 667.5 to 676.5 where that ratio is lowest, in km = 675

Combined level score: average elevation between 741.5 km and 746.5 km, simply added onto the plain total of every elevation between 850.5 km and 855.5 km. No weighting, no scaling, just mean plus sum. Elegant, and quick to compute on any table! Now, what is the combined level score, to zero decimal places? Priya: 598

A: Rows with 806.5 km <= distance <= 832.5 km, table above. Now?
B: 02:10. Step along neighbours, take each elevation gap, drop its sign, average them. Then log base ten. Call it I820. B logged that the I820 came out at 0.26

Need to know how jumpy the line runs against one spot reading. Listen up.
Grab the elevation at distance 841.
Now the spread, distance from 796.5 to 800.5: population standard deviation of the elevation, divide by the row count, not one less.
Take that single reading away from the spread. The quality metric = -110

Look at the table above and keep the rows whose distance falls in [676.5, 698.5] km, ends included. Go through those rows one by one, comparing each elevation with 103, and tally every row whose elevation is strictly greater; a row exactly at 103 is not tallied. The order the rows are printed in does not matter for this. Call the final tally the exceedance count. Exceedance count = 22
